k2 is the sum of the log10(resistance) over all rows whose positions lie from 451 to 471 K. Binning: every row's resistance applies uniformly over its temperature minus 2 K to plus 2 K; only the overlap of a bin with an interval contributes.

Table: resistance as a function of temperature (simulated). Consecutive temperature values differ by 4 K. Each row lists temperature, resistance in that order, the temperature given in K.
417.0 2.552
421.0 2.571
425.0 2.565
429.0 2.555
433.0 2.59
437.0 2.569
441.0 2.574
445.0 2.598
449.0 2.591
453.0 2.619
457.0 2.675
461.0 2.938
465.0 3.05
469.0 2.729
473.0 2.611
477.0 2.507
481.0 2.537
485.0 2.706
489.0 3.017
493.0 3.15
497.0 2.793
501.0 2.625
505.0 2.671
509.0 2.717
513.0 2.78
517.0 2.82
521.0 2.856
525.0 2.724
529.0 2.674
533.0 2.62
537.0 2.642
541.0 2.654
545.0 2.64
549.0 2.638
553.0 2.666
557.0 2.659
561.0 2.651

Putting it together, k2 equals 2.23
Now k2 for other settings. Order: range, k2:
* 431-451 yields 2.06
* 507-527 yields 2.22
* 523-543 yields 2.13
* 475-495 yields 2.21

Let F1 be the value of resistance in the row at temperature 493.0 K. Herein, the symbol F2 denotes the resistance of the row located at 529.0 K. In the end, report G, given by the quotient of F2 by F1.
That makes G 0.85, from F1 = 3.15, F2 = 2.674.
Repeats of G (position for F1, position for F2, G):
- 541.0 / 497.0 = 1.05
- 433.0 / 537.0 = 1.02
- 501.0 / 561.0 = 1.01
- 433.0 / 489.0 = 1.16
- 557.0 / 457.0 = 1.01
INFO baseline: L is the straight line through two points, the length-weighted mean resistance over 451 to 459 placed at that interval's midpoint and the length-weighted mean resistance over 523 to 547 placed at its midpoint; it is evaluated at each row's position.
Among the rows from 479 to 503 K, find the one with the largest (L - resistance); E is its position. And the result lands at 481.0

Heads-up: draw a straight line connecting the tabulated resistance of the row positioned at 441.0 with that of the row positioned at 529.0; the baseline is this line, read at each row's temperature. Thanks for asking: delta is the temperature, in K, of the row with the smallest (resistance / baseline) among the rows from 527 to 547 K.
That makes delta 533.0 K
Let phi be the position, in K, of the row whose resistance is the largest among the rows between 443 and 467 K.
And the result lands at 465.0 K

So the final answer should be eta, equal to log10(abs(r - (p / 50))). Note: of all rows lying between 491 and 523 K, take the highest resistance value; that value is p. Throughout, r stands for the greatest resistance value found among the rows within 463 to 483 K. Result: 0.475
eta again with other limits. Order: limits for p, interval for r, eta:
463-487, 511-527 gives 0.446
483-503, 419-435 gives 0.403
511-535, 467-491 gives 0.471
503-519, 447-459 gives 0.418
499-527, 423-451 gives 0.405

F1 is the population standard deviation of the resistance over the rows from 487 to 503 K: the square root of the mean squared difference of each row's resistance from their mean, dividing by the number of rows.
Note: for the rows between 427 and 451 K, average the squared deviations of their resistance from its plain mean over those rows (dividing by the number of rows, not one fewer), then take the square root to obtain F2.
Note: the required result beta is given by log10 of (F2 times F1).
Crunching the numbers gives -2.5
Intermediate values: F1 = 0.20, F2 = 0.01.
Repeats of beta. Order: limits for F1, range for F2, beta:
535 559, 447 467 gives -2.7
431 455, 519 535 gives -2.8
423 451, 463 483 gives -2.5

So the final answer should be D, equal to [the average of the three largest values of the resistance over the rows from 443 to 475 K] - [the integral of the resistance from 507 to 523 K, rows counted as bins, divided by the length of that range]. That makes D 0.11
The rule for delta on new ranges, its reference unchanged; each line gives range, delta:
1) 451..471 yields 453.0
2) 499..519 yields 501.0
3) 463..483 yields 477.0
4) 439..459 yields 441.0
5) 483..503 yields 501.0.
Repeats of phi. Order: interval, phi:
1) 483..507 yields 493.0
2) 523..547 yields 525.0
